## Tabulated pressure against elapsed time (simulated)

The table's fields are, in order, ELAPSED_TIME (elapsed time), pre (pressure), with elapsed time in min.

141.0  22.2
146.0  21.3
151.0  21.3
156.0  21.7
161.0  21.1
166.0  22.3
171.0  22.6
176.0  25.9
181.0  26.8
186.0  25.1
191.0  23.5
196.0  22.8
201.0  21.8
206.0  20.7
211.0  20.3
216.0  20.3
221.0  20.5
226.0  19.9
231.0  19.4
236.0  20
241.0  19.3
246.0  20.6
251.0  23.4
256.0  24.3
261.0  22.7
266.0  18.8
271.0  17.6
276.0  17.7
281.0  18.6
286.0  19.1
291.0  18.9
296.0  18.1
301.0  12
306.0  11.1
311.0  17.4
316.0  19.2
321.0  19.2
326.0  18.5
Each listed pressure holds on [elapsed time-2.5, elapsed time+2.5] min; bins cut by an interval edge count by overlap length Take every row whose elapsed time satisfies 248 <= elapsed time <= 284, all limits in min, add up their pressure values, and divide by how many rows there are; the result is 20.4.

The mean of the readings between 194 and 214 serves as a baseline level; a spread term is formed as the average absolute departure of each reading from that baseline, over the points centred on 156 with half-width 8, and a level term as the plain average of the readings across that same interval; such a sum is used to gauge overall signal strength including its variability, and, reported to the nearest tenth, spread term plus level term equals 21.6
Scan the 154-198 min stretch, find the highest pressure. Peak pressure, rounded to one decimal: 26.8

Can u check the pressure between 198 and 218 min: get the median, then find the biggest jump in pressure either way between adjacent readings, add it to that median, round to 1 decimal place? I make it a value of 21.6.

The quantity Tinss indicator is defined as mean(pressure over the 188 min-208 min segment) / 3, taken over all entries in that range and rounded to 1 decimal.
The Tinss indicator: 7.4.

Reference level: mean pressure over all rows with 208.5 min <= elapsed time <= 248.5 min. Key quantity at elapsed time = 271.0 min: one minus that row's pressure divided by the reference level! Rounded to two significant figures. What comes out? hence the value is 0.12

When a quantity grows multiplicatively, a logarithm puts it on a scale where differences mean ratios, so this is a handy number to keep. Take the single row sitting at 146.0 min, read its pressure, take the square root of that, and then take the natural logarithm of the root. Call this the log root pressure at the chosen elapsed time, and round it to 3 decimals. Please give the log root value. 1.529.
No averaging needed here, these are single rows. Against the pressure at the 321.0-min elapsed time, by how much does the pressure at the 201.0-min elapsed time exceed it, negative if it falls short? 2.6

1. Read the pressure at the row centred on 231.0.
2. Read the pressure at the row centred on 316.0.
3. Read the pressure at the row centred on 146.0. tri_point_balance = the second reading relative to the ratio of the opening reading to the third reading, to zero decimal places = 21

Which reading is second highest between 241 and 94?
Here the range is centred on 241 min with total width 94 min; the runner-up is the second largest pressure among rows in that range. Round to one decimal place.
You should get 23.4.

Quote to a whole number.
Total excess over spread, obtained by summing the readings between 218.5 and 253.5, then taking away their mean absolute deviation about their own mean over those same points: 142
